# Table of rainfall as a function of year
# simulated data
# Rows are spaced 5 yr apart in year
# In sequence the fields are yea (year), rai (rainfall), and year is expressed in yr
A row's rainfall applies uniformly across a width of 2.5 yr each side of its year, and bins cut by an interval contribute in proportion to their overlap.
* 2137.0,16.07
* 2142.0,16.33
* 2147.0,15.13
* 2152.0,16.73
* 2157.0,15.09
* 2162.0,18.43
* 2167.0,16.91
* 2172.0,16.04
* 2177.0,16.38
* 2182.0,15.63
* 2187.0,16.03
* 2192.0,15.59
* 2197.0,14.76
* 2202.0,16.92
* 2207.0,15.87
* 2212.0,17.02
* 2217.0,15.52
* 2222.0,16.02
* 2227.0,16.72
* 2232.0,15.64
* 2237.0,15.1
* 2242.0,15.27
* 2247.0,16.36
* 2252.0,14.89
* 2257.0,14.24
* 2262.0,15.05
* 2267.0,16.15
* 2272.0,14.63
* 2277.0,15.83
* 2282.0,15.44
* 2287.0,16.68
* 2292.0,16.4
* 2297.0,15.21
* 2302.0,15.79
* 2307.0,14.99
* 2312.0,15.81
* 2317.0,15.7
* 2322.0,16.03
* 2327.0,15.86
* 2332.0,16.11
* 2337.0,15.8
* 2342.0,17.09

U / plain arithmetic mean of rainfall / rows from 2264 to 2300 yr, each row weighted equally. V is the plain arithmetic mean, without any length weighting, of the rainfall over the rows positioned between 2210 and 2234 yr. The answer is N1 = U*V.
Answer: 255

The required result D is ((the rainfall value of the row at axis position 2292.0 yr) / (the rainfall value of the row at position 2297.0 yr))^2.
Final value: 1.16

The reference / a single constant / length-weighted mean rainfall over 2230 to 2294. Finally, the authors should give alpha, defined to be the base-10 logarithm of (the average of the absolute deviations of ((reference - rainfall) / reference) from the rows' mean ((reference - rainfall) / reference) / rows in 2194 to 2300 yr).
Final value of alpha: -1.37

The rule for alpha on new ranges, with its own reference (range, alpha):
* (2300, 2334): -1.82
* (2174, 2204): -1.44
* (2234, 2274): -1.46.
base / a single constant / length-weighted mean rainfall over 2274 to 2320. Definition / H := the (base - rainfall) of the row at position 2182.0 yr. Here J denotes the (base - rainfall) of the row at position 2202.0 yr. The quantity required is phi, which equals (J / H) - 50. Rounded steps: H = 0.12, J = -1.2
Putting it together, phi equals -59.6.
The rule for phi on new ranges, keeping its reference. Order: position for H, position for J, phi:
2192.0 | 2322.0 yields -51.7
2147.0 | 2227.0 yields -51.6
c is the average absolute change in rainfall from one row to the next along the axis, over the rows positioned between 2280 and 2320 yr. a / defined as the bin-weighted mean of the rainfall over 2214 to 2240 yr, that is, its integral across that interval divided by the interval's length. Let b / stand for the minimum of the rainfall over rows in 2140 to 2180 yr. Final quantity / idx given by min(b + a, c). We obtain 0.7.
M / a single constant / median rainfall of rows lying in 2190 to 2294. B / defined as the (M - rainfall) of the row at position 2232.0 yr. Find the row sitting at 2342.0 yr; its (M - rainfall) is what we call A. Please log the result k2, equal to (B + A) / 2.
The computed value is -0.7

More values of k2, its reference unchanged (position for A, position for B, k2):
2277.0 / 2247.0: -0.5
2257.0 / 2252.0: 1.1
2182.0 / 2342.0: -0.7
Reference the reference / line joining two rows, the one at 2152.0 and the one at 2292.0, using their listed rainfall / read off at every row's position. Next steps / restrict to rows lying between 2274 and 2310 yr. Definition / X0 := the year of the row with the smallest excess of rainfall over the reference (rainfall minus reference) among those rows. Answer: 2307.0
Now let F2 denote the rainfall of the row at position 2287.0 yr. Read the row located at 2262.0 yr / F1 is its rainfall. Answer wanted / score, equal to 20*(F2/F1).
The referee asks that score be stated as 22.2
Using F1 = 15.05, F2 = 16.68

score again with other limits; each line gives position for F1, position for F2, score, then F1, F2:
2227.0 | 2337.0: 18.9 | 16.72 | 15.8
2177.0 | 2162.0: 22.5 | 16.38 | 18.43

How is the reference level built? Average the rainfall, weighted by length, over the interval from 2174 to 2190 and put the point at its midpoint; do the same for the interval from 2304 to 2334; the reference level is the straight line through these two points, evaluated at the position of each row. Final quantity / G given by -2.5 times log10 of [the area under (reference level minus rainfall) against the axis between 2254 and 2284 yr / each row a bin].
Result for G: -3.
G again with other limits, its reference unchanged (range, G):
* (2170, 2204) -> -1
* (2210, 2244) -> 0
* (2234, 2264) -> -3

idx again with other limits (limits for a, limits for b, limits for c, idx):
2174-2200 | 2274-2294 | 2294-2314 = 0.7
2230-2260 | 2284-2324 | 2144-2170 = 2.0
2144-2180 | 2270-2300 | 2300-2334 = 0.4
